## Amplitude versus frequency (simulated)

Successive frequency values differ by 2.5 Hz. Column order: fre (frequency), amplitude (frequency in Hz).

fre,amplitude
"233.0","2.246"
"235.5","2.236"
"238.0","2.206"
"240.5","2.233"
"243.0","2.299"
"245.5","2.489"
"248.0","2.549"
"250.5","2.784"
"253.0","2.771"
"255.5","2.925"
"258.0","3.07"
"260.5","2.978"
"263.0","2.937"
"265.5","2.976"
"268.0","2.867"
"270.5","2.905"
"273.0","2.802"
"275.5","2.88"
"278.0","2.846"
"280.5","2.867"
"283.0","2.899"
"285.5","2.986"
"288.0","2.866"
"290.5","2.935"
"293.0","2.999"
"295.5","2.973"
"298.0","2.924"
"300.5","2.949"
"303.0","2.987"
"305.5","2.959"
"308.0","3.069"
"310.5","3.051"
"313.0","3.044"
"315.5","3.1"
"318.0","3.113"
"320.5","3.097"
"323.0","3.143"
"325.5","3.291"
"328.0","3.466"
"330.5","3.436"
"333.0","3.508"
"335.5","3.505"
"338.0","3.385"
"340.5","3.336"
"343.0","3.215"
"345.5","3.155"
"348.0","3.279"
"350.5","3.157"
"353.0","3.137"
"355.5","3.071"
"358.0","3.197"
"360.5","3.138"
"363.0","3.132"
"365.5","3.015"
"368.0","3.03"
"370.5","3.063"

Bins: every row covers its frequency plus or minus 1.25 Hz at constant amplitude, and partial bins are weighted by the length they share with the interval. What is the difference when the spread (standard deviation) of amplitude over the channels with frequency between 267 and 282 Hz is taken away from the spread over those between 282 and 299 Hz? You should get 0.01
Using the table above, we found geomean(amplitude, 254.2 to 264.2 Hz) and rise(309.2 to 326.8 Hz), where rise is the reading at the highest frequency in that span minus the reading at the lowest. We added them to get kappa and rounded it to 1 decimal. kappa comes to 3.2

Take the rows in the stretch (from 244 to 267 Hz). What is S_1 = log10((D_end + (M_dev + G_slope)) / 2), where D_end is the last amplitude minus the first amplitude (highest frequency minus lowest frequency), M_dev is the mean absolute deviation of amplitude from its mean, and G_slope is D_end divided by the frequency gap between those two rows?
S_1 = -0.47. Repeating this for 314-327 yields -0.87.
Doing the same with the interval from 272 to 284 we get -1.17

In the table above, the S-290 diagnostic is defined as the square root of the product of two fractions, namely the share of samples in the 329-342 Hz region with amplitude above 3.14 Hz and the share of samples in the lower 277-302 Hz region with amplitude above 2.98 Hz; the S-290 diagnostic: 0.45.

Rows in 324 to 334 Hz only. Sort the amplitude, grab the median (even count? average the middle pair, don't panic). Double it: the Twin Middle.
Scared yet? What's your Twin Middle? 6.9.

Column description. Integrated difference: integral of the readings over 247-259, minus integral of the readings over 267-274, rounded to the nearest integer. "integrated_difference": 14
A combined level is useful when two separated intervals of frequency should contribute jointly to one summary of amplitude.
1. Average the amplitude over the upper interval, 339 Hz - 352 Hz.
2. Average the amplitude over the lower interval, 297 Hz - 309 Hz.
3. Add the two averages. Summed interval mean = 6.2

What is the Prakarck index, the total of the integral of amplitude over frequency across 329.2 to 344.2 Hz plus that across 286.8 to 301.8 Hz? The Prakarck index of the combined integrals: 95.1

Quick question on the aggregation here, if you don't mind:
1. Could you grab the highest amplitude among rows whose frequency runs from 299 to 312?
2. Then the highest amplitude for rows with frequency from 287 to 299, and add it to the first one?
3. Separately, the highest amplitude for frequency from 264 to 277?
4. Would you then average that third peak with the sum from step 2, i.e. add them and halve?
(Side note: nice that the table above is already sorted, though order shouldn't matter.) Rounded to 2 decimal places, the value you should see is 4.52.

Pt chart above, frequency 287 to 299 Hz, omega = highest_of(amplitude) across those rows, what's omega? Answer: 2.999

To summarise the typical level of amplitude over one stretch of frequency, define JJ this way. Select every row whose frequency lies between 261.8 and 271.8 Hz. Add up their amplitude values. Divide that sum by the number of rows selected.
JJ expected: 2.92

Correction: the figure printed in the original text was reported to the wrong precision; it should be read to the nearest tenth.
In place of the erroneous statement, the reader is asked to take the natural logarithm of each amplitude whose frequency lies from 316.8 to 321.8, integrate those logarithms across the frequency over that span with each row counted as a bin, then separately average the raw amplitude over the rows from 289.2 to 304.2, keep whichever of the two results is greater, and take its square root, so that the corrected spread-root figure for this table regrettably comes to 2.4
